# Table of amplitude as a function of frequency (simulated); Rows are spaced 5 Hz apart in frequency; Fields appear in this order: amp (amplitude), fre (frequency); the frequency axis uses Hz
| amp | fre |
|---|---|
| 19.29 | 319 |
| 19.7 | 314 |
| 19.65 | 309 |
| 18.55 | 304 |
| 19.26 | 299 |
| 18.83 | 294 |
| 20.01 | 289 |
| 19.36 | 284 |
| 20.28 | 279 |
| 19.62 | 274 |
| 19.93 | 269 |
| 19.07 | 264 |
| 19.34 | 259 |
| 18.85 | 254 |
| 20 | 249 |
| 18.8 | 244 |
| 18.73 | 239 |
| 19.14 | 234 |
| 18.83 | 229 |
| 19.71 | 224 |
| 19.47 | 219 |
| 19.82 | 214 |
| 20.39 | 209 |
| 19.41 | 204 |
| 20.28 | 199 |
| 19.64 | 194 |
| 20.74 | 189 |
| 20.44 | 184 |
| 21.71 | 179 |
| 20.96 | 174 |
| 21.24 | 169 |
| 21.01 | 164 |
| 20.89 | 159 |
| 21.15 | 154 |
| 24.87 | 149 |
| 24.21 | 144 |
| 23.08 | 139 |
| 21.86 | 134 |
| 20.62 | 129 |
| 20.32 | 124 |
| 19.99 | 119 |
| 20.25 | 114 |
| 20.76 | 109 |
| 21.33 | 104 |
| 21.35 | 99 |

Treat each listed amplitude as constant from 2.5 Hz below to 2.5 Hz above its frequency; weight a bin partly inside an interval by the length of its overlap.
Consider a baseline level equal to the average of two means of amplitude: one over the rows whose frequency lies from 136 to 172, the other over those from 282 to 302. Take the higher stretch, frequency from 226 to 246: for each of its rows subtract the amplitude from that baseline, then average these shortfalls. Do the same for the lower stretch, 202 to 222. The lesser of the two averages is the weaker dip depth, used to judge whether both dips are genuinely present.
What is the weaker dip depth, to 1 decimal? 1.1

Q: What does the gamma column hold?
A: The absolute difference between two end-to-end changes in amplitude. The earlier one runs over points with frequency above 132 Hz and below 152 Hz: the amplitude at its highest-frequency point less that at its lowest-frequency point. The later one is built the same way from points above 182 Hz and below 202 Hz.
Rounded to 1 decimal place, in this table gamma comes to 3.2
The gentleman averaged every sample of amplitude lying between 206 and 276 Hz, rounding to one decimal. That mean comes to 19.4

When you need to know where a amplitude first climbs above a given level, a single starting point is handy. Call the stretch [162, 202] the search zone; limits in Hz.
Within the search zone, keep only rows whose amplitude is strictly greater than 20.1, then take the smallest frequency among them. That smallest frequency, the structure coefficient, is 164 Hz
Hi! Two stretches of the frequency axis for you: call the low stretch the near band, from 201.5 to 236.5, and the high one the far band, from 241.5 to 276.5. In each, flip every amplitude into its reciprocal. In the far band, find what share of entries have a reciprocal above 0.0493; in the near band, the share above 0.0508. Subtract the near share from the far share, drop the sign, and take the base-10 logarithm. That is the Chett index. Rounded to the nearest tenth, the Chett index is -0.4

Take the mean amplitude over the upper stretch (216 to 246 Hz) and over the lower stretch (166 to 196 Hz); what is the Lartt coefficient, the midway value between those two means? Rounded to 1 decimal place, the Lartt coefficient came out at 20.0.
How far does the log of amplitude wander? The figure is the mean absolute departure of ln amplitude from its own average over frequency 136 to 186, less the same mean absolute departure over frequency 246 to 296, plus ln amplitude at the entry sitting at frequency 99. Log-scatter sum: 3.09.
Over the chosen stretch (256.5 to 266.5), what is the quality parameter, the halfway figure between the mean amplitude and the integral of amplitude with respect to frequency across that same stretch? 106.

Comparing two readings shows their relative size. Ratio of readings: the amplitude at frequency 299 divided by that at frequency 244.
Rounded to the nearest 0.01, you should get 1.02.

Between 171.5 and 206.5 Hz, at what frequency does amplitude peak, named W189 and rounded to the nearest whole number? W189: 179 Hz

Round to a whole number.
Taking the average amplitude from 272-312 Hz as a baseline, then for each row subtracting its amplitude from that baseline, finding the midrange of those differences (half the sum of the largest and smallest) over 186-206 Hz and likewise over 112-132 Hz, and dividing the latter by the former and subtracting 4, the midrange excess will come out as -3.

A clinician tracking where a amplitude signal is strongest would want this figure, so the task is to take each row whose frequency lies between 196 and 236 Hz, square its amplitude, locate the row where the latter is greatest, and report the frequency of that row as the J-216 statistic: 209 Hz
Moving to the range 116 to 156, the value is 149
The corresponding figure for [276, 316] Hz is 279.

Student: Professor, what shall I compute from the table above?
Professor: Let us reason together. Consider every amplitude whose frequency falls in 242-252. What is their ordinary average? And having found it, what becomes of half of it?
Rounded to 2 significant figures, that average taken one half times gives 9.7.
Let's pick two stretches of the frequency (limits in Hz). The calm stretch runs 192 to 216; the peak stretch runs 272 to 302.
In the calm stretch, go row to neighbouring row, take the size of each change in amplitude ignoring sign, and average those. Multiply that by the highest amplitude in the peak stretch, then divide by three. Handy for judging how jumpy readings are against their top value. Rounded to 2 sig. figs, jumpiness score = 5.2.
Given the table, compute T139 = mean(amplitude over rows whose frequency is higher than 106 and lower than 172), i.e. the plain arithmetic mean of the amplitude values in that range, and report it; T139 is 21.6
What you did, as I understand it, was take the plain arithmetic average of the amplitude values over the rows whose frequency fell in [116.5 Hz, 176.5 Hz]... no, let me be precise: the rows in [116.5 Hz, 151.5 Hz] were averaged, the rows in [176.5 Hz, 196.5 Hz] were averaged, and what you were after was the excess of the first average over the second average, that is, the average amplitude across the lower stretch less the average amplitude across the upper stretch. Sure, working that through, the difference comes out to 1.5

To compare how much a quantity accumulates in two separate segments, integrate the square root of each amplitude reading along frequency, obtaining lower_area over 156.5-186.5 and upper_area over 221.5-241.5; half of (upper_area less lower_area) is -25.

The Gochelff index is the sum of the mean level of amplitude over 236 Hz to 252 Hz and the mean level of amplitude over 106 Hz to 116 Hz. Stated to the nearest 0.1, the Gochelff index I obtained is 39.7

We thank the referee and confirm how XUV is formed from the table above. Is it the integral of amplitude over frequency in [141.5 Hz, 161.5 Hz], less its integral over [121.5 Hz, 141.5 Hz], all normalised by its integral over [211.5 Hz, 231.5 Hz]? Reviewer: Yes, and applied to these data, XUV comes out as 0.07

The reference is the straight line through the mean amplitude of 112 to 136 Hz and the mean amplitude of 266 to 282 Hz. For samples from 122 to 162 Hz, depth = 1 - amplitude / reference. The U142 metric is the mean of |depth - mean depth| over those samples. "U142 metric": 0.071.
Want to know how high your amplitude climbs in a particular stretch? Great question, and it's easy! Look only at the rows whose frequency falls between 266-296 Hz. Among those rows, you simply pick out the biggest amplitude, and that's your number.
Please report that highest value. 20.28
